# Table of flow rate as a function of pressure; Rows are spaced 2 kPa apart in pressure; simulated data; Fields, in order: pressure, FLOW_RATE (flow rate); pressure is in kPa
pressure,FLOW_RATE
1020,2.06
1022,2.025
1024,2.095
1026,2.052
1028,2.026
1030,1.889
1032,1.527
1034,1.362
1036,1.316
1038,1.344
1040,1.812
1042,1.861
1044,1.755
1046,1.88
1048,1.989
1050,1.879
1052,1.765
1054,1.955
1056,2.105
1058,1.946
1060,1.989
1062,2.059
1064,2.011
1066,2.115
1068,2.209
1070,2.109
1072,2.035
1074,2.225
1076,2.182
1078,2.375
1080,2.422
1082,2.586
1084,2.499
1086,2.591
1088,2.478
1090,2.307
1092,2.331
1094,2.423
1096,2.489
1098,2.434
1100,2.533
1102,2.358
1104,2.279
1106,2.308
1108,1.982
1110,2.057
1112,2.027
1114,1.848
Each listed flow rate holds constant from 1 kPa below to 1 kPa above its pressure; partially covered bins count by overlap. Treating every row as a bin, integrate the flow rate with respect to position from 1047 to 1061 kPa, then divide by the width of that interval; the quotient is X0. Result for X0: 1.95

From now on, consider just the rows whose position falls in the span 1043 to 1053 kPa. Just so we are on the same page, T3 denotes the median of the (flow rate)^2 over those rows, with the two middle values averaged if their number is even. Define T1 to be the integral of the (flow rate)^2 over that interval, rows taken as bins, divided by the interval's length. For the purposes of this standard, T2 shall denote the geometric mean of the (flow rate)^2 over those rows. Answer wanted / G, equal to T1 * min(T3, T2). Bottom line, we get 12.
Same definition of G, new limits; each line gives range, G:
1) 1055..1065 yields 17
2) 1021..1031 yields 17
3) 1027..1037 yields 6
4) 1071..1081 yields 25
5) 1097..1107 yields 32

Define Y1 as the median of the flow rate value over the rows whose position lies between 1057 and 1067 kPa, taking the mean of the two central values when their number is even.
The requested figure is 2.0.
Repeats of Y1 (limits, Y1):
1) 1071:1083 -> 2.3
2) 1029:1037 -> 1.4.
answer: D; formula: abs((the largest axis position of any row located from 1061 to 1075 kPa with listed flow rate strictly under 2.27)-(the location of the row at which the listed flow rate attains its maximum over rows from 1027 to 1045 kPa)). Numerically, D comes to 46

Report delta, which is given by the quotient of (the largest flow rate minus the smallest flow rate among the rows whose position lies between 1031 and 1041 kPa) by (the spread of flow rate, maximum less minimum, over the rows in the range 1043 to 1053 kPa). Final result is 2.1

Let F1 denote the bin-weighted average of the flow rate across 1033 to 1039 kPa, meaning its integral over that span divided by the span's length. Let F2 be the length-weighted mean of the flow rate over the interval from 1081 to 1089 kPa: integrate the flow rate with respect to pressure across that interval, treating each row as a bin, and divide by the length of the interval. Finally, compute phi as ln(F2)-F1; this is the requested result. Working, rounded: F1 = 1.34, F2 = 2.54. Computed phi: -0.4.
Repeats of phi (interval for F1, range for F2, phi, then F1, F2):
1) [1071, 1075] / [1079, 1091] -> -1.2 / 2.13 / 2.48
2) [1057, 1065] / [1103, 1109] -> -1.2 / 2.00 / 2.19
